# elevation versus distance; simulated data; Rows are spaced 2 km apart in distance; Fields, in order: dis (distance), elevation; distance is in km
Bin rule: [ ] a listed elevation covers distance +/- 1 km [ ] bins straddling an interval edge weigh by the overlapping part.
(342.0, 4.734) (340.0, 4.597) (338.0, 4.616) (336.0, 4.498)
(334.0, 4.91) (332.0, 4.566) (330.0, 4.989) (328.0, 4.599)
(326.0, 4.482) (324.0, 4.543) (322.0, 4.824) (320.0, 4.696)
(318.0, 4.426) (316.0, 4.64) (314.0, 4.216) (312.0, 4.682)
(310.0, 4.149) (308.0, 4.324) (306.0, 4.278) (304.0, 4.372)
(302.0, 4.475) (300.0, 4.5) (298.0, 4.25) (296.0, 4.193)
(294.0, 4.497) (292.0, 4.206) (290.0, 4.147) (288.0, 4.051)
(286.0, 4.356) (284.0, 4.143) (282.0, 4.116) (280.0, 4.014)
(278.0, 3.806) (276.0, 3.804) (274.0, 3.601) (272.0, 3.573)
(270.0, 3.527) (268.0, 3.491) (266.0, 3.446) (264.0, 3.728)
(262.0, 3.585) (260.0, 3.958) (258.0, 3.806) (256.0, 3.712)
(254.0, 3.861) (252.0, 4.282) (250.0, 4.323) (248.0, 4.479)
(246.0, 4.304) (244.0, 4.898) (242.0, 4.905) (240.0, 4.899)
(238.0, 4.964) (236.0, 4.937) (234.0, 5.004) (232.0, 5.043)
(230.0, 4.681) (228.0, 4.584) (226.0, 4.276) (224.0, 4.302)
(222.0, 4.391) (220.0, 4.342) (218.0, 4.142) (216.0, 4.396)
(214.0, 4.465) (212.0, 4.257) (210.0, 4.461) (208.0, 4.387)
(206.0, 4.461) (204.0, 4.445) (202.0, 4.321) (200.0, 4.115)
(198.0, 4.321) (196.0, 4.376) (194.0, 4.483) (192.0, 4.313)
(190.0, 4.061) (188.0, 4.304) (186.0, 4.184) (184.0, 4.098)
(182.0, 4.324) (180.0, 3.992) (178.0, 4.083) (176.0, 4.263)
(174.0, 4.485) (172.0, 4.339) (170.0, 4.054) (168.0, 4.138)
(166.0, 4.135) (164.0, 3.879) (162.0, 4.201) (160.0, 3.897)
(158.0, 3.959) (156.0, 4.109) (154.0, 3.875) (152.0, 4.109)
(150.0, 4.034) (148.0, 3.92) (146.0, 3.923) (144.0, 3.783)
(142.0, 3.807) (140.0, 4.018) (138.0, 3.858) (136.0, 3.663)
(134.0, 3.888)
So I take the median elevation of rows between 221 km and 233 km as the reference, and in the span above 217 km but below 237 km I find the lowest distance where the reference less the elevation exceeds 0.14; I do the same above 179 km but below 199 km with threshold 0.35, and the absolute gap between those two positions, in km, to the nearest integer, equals 38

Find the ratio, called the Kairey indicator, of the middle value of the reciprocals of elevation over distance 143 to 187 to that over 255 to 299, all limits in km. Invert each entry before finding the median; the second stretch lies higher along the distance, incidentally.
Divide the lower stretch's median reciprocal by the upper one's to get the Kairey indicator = 0.95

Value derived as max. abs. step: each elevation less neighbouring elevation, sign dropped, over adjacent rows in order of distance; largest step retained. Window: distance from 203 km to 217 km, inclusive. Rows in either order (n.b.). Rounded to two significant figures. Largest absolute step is 0.21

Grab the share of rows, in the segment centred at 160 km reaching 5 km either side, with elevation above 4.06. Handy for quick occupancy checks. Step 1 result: 0.40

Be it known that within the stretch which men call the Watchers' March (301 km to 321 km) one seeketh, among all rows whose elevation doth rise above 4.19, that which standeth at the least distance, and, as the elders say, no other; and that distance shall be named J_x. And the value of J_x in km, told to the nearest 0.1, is 302.0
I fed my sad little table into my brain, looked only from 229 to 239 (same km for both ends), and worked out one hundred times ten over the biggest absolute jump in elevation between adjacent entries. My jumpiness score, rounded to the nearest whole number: 2762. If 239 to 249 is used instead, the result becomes 1684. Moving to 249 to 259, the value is 2375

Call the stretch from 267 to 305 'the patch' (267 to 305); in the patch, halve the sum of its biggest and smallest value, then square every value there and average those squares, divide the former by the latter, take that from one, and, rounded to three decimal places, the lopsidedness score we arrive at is 0.759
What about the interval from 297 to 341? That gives 0.778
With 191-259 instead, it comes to 0.779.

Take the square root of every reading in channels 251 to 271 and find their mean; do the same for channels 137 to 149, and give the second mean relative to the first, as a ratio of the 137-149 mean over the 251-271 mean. 1.02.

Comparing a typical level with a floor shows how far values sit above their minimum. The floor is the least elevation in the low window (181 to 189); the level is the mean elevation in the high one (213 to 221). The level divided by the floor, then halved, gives 0.53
